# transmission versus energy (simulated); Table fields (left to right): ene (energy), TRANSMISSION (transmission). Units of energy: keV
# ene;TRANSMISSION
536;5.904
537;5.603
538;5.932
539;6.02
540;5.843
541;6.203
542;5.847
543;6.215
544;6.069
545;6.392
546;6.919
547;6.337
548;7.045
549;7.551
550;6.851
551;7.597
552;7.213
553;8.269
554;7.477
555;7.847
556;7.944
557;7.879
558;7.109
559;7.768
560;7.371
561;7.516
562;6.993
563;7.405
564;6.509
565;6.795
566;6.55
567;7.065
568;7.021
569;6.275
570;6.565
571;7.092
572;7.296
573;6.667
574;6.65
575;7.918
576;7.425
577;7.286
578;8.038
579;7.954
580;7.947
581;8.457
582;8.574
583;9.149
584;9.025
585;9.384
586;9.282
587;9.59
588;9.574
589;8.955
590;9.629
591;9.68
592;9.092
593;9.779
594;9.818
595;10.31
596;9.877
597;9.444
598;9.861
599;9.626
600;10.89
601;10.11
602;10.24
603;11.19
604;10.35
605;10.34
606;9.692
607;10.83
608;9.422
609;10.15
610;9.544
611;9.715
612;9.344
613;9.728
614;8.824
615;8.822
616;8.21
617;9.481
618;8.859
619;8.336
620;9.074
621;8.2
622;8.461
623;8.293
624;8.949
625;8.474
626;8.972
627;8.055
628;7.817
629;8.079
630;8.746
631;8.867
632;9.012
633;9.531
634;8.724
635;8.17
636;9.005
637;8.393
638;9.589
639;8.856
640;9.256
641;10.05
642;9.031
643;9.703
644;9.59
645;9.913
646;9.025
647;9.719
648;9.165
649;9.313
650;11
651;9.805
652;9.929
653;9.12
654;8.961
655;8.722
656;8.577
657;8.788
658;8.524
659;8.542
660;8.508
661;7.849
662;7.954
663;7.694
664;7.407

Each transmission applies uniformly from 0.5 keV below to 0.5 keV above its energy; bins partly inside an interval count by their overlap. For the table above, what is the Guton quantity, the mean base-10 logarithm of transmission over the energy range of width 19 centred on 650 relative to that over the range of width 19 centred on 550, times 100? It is 114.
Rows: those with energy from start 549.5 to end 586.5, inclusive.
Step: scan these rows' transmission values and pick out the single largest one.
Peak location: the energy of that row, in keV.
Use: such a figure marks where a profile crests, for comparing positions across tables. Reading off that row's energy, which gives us 585 keV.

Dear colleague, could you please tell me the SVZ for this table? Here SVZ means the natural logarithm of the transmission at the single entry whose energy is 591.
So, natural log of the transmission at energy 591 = 2.27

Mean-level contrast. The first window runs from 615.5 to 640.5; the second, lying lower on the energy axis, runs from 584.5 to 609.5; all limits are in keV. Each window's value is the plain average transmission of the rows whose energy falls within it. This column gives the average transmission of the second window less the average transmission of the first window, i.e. 1.2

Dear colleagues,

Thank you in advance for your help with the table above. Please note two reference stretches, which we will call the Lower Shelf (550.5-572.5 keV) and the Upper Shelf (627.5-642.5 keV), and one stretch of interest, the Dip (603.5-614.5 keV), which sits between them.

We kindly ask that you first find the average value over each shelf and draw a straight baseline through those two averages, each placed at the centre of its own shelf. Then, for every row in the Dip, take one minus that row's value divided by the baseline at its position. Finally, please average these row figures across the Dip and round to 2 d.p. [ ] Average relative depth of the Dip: -0.18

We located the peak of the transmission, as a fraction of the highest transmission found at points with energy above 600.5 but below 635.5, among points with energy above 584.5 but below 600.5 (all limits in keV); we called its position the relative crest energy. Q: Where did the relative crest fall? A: 600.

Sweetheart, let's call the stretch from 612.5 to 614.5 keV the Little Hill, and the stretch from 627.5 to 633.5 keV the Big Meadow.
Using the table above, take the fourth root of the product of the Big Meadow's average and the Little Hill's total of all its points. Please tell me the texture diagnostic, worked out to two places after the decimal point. 3.56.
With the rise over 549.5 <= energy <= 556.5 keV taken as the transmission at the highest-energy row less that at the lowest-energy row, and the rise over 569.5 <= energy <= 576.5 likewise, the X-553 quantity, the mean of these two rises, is 1.0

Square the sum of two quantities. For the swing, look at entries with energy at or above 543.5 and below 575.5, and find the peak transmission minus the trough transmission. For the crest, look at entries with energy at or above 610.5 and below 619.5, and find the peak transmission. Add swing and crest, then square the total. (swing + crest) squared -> 142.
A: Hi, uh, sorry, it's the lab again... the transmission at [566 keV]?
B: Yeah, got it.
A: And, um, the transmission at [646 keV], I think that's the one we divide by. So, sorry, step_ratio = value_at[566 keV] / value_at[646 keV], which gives 0.73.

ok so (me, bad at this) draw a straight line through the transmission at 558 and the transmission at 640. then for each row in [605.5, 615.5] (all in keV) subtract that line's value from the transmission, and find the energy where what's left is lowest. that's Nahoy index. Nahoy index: 615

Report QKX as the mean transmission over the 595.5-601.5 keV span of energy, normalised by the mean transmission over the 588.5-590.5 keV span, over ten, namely 0.107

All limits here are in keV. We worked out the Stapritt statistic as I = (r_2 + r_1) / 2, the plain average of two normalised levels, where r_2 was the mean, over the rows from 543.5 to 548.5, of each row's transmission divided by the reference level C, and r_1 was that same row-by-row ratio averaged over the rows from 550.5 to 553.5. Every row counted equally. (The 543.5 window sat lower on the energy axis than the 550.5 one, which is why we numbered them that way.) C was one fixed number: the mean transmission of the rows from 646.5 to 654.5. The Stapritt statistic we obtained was 0.74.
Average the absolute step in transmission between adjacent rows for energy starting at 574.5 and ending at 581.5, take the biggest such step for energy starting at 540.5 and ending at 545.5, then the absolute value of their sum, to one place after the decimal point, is 0.7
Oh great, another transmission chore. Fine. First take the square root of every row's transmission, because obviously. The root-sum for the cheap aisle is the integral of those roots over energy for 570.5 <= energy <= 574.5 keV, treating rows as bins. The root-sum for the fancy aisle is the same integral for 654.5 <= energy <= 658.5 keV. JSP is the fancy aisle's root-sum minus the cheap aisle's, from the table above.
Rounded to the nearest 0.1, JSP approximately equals 1.2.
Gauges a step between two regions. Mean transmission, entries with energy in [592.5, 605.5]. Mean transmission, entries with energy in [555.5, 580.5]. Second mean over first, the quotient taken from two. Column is 1.29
